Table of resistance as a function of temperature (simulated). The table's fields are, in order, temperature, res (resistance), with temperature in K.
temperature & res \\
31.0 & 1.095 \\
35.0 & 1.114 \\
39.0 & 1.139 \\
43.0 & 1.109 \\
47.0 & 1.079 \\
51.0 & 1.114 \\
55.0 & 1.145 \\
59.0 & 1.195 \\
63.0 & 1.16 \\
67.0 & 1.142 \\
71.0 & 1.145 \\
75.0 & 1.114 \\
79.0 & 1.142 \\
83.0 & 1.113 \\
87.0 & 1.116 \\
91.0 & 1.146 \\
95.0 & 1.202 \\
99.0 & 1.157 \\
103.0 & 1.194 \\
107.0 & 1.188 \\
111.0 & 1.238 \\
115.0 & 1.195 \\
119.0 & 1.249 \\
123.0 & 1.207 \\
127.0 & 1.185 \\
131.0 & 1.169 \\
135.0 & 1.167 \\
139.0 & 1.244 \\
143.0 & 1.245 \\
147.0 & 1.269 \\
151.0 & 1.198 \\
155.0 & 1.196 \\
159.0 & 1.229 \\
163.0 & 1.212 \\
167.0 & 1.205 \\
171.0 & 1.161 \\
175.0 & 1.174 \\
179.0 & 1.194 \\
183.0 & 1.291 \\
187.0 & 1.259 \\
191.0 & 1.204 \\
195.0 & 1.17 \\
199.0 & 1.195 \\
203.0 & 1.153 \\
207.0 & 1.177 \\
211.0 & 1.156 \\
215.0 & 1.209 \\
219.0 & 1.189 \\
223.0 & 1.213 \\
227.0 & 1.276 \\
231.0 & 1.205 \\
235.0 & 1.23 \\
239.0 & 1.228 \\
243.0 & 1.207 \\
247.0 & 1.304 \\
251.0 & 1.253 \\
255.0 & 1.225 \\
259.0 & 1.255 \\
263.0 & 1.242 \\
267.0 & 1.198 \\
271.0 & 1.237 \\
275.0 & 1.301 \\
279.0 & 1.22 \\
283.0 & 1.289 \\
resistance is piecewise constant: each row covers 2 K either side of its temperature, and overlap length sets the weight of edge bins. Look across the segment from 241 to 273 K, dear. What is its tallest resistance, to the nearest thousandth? 1.304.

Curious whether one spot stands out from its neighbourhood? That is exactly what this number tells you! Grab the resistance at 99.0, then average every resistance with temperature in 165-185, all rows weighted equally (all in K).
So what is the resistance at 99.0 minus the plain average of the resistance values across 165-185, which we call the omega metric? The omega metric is -0.05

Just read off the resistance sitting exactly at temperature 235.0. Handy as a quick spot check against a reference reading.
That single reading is 1.23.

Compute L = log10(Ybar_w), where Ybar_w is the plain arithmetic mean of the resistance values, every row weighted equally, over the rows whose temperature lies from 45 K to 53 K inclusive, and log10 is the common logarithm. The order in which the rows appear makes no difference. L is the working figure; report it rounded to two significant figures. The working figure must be 0.040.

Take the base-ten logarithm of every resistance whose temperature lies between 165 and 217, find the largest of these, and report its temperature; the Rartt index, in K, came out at 183.0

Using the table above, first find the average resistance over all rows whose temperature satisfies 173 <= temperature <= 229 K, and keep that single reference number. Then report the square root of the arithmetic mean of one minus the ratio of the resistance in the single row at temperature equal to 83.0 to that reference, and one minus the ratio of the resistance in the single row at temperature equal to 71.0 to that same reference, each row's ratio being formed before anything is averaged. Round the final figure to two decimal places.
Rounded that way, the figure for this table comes 0.25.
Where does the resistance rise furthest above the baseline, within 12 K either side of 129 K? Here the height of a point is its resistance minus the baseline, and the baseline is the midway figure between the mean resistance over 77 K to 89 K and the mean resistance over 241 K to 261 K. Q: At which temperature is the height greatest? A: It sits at 119.0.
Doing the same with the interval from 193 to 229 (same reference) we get 227.0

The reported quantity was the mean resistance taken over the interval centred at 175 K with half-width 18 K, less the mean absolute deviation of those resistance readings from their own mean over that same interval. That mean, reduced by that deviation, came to 1.184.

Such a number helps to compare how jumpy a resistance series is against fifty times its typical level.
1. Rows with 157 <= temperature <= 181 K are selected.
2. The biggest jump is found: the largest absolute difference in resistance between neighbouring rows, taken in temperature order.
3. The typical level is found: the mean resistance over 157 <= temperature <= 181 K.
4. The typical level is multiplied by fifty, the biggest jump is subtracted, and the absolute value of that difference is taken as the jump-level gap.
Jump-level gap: 59.7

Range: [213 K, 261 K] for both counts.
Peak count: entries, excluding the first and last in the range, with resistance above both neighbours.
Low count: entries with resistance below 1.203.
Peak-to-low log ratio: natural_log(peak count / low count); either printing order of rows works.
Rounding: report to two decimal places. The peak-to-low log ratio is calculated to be 1.10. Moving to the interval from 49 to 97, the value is -1.39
